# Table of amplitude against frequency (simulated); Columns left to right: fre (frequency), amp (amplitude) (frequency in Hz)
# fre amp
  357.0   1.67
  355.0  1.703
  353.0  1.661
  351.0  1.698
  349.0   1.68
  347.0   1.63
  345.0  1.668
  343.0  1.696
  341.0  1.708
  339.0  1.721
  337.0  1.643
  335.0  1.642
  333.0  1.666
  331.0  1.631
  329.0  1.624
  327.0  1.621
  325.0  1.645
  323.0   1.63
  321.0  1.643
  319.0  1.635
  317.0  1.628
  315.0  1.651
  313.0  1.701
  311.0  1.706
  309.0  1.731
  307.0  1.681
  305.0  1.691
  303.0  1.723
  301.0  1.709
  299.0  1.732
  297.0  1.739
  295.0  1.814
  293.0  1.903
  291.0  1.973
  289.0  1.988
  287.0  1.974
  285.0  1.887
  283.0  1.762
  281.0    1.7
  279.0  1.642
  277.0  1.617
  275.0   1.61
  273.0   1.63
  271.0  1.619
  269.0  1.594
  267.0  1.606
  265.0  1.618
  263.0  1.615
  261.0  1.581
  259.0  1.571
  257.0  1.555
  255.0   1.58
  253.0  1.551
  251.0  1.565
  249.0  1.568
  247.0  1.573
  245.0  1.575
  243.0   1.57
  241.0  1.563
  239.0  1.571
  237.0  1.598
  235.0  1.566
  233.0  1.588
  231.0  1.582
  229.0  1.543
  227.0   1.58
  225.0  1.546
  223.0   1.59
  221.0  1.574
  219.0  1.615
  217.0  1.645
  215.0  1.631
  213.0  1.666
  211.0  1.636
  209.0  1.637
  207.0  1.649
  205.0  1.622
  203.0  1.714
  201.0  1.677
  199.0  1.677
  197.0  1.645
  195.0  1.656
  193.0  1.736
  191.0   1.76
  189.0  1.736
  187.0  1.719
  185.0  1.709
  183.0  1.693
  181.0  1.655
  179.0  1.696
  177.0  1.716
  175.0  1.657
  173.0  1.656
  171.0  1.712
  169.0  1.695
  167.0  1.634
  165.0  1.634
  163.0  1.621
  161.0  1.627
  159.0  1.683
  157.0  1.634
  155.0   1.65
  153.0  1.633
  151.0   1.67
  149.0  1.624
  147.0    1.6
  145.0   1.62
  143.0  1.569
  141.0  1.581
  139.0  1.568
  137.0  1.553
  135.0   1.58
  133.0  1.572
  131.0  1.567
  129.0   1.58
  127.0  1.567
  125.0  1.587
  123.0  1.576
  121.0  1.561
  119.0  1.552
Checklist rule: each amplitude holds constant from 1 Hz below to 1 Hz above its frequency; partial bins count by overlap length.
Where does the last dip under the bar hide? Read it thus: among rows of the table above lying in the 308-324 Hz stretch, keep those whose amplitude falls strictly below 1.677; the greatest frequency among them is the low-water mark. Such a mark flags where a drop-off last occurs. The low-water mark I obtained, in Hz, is 323.0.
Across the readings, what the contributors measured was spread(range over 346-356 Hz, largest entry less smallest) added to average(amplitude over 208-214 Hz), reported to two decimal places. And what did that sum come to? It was 1.72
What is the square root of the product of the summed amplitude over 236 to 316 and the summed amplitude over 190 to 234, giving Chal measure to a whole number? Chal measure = 49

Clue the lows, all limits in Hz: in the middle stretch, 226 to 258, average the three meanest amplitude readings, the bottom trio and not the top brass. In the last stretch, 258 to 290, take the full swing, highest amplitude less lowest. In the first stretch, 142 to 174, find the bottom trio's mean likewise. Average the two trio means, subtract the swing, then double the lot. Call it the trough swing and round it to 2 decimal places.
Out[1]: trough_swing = 2.31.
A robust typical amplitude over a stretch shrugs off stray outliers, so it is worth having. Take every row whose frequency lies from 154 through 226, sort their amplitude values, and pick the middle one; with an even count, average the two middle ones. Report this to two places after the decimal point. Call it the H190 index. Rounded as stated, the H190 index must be 1.66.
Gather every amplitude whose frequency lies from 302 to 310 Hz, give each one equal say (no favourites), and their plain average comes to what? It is 1.71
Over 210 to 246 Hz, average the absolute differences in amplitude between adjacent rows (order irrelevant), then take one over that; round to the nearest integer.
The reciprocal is 40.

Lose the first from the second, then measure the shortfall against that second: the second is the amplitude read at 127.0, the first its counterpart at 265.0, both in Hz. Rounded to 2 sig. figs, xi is -0.033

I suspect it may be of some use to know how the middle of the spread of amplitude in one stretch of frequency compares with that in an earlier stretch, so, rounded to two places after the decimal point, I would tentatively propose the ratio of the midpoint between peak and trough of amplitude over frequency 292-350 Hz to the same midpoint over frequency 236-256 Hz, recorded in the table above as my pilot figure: 1.12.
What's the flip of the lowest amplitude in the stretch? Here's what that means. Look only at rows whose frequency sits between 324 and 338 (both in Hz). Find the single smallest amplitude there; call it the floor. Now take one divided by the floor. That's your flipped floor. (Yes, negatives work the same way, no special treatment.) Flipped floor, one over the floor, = 0.6169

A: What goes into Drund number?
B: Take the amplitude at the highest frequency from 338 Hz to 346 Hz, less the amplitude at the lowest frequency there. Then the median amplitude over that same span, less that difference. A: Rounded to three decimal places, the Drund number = 1.755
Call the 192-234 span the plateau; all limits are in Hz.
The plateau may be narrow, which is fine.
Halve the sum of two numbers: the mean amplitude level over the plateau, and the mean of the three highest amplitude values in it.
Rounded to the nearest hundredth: 1.67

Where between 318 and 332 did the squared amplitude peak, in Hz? 325.0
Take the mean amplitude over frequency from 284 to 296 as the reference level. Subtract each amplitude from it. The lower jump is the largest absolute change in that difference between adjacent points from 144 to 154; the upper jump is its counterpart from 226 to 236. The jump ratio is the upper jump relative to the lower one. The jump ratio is 0.85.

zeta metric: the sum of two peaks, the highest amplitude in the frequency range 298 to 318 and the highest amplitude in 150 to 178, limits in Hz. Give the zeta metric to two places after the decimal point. 3.45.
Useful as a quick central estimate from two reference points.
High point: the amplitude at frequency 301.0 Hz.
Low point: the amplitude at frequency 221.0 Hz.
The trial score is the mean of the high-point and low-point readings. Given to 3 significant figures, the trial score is 1.64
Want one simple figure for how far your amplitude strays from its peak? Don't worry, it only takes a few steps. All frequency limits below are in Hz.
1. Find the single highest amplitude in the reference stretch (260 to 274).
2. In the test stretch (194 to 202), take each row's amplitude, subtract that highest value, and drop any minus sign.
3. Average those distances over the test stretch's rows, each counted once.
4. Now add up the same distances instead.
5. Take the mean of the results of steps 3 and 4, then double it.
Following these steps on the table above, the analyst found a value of 0.17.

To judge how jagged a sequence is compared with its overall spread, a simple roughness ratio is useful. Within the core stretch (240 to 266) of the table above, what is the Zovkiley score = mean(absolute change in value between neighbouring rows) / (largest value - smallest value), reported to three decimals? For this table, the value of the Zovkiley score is 0.190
